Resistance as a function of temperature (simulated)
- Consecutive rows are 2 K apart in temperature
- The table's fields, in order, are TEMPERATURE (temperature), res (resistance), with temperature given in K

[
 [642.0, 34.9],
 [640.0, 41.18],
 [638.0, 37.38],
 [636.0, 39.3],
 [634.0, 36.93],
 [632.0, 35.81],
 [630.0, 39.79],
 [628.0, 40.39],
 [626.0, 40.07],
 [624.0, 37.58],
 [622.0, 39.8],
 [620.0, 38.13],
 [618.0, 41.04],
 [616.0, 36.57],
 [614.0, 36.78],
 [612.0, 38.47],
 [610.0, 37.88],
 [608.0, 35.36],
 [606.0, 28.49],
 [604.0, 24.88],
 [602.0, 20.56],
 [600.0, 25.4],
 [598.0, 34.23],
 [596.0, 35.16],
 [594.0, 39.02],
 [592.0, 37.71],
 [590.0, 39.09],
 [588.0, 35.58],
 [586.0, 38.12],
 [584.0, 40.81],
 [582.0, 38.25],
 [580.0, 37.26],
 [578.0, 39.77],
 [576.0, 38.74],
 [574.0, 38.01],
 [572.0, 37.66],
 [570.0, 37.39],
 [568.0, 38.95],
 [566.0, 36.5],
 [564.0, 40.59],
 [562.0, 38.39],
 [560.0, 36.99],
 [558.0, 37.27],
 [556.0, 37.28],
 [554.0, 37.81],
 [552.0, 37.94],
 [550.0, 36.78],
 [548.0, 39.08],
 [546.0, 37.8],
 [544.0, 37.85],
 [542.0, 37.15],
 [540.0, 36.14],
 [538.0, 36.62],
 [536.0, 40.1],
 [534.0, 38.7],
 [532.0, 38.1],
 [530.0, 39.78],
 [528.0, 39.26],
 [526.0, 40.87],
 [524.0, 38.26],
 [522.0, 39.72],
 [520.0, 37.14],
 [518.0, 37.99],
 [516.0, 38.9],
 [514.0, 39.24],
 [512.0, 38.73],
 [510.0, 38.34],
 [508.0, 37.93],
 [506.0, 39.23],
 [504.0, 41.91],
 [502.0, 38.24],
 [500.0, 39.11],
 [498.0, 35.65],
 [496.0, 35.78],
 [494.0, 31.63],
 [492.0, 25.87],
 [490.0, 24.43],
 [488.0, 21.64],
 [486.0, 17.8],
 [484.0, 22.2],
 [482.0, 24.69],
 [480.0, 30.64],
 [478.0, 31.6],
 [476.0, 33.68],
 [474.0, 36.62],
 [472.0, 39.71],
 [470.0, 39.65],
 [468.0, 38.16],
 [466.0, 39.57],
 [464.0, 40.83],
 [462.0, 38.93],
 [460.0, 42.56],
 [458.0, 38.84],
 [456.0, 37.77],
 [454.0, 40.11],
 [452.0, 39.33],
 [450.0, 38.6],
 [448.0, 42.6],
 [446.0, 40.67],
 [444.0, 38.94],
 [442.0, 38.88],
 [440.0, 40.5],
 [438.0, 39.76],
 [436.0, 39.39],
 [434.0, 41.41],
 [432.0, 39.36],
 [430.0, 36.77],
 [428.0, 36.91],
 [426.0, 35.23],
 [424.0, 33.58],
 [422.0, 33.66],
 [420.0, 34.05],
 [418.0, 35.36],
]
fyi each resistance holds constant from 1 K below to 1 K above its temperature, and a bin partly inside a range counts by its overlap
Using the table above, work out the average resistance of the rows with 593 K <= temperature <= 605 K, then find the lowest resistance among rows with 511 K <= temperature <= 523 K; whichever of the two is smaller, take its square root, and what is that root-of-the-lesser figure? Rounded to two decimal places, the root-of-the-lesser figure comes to 5.47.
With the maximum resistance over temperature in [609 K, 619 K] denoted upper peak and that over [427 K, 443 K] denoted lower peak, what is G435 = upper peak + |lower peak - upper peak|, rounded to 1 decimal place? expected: 41.4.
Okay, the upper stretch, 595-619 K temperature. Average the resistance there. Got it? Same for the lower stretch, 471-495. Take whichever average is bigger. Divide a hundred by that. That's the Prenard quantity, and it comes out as 3.04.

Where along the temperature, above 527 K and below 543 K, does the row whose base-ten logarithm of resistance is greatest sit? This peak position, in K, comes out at 536.0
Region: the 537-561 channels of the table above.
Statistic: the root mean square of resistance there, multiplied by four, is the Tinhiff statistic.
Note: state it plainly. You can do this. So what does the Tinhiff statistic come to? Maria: 150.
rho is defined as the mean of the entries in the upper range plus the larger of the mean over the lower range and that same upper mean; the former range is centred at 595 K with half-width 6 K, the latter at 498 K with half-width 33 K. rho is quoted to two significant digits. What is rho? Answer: 70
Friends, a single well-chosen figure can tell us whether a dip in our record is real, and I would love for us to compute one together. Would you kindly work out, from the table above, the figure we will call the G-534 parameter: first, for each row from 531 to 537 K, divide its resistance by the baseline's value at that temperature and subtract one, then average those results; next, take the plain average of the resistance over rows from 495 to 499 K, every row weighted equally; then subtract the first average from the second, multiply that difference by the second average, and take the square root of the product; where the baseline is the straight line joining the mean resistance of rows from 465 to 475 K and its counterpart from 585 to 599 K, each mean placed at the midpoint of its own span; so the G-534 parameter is 35.7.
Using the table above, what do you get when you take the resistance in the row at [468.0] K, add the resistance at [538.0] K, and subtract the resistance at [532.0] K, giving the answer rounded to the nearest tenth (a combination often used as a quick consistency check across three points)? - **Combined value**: 36.7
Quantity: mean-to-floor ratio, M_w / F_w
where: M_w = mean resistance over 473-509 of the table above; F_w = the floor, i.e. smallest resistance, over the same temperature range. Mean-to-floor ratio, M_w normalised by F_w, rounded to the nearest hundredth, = 1.77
